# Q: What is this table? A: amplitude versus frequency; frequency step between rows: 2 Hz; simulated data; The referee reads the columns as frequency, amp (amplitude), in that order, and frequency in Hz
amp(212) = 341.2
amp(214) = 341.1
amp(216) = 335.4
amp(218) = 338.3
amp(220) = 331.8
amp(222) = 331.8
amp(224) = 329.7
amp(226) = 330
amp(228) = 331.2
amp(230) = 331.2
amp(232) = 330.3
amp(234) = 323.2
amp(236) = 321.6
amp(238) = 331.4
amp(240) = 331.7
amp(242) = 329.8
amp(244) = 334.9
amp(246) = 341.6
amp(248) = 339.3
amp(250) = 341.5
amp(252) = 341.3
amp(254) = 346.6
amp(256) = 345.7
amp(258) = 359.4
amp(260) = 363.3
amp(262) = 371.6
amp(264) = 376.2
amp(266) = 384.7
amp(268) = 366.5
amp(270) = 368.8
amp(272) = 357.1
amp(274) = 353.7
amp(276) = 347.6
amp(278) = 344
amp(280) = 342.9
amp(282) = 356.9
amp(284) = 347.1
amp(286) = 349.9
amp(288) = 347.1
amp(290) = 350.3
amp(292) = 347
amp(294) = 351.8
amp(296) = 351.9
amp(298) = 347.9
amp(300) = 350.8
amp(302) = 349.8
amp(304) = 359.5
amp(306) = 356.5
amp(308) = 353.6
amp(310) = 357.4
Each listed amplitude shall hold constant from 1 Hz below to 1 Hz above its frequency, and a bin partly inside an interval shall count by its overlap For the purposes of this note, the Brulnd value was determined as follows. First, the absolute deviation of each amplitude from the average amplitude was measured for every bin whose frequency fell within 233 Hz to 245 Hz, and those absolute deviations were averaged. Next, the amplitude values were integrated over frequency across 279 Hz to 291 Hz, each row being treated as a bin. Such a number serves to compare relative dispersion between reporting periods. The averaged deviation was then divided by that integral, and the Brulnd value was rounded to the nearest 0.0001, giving 0.0010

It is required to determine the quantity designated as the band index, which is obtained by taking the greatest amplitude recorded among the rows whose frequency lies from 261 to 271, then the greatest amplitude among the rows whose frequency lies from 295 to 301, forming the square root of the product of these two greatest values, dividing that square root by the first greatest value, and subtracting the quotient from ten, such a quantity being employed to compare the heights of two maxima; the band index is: 9.04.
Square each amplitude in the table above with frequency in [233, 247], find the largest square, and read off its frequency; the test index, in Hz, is 246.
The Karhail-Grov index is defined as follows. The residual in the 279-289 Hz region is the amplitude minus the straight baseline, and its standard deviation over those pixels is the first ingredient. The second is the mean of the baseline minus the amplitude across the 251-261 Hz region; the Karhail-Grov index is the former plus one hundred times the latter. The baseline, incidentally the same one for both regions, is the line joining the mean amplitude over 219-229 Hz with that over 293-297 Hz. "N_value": -1087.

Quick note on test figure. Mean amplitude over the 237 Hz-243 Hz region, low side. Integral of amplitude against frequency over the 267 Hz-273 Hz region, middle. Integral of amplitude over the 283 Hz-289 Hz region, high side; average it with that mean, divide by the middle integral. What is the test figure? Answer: 0.55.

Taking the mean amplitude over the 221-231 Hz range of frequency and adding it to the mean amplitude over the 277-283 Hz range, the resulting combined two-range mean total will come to 679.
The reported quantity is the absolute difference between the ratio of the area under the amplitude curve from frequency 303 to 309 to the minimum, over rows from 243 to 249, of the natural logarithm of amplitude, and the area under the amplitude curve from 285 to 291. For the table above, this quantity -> 1727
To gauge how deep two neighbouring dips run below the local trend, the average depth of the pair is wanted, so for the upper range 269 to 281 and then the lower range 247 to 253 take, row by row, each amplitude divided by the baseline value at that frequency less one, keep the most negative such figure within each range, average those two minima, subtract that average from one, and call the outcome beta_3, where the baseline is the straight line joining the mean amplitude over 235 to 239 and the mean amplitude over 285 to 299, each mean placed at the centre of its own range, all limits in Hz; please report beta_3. 0.99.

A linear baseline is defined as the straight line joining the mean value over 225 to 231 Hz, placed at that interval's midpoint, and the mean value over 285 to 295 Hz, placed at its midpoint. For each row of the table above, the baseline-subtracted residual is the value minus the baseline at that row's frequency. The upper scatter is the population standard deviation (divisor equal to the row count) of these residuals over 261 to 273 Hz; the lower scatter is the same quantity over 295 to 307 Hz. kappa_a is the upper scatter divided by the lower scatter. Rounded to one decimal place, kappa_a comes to 2.7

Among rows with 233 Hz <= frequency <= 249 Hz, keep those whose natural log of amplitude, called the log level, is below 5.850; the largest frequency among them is 248 Hz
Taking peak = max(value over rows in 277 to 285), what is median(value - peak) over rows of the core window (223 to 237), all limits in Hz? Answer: -27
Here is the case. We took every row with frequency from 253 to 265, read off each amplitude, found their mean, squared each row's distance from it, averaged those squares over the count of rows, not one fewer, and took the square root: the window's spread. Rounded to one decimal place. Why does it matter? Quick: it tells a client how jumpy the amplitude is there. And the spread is 11.5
